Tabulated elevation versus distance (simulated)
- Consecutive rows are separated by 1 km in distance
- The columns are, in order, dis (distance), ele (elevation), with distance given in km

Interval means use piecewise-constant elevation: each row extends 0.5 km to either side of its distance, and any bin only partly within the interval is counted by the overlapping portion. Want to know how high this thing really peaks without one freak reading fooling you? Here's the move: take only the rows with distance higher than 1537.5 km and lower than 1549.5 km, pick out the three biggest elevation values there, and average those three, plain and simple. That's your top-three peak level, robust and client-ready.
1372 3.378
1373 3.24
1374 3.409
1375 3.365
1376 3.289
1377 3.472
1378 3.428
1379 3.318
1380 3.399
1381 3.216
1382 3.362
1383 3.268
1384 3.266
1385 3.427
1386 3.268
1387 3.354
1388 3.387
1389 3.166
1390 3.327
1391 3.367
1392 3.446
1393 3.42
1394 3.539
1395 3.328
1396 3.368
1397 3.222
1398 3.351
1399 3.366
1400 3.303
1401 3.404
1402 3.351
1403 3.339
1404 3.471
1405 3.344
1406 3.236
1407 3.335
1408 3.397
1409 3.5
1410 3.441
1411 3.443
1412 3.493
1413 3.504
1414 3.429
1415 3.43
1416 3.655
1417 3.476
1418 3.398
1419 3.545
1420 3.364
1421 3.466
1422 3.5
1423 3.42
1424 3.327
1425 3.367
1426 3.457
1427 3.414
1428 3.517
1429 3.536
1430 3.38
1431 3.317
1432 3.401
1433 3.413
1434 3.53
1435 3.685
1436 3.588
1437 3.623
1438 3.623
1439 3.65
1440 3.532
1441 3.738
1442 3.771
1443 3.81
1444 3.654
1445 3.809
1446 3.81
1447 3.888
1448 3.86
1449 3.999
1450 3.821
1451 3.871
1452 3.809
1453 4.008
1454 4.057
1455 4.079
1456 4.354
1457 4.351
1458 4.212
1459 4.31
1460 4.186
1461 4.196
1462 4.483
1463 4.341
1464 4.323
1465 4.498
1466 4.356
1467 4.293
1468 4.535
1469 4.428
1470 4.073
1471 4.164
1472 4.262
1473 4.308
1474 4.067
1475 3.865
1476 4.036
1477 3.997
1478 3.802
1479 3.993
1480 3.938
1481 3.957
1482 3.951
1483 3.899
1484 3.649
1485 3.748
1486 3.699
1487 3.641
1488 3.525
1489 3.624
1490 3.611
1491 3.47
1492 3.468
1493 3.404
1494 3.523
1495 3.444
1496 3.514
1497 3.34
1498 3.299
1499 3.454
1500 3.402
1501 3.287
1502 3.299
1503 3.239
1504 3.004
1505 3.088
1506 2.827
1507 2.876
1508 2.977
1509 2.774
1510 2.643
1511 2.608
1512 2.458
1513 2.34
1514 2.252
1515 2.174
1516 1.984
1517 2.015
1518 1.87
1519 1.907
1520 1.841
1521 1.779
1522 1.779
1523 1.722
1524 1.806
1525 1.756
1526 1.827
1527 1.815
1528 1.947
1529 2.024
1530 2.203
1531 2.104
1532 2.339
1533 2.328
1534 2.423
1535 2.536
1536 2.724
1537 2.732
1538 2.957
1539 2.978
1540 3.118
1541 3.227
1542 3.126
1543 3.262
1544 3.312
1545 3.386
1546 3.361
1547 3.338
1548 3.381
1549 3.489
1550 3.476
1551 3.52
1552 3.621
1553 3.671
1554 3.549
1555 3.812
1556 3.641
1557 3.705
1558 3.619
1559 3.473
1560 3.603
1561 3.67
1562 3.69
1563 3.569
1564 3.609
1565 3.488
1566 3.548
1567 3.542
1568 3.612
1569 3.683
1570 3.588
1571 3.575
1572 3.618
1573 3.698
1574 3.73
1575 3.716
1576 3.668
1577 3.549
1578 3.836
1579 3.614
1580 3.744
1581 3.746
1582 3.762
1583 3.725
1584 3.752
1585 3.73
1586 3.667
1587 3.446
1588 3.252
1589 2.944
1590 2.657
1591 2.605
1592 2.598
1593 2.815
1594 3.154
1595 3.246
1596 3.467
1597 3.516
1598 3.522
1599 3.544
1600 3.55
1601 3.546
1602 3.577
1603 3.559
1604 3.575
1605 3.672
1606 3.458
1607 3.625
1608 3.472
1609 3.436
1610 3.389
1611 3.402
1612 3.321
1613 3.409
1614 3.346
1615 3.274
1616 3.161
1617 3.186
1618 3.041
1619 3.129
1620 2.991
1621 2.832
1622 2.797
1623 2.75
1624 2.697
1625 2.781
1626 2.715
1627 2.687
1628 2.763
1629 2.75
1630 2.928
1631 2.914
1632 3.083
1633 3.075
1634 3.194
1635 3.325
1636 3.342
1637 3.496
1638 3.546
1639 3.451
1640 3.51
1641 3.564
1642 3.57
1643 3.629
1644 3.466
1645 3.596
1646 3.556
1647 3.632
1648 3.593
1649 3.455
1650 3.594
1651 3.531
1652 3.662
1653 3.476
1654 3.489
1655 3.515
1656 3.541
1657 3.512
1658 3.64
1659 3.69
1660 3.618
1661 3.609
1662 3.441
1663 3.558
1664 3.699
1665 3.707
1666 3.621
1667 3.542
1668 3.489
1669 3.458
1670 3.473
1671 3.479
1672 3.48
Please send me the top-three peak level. 3.4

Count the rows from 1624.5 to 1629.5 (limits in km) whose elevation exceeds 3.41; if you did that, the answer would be 0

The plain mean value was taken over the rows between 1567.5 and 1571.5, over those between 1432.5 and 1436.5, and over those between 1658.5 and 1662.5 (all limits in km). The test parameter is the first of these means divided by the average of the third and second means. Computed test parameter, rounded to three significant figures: 1.01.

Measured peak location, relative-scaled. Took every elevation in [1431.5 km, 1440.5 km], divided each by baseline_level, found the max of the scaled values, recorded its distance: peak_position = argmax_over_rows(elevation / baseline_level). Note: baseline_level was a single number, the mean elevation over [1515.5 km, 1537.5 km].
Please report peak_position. 1435 km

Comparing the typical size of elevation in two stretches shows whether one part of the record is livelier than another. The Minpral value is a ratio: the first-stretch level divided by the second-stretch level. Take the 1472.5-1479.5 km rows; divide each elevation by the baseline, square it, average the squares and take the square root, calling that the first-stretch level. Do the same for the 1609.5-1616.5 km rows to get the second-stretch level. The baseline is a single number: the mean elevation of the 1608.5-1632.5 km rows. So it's 1.21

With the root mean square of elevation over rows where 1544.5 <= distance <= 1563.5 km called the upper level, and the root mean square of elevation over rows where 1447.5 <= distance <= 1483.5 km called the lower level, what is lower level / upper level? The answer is 1.16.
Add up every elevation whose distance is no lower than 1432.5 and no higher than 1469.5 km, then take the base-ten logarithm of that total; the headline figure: 2.17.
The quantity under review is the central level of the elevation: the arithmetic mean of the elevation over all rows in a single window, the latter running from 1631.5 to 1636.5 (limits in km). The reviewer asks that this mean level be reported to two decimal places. 3.20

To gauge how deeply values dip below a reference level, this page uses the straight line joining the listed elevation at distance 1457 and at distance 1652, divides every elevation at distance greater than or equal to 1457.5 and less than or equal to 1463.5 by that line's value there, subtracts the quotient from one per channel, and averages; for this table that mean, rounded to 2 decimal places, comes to 0.01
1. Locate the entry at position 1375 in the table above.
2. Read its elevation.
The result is 3.365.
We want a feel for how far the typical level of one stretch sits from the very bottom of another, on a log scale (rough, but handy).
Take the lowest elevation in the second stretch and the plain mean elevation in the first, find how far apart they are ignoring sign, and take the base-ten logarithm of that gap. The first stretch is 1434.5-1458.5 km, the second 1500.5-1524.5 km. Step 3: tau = 0.33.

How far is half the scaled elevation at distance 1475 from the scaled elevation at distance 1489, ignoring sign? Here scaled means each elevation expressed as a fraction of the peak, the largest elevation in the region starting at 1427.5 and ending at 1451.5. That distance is 0.42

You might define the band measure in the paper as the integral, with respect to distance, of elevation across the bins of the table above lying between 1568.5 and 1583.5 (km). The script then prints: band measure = 55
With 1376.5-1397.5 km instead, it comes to 70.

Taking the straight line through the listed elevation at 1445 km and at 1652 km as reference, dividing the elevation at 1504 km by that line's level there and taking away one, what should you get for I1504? -0.20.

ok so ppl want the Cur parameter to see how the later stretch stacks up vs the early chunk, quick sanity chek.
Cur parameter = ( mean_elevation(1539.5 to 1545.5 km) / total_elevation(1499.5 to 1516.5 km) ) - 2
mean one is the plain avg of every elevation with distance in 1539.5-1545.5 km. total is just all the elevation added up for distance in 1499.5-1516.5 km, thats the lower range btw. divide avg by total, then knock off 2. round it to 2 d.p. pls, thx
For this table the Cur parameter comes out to -1.93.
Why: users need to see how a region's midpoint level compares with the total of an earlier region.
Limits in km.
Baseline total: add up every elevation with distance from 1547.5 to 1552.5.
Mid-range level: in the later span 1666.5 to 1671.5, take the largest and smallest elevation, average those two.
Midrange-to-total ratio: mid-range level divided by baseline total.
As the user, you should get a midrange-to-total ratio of 0.200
